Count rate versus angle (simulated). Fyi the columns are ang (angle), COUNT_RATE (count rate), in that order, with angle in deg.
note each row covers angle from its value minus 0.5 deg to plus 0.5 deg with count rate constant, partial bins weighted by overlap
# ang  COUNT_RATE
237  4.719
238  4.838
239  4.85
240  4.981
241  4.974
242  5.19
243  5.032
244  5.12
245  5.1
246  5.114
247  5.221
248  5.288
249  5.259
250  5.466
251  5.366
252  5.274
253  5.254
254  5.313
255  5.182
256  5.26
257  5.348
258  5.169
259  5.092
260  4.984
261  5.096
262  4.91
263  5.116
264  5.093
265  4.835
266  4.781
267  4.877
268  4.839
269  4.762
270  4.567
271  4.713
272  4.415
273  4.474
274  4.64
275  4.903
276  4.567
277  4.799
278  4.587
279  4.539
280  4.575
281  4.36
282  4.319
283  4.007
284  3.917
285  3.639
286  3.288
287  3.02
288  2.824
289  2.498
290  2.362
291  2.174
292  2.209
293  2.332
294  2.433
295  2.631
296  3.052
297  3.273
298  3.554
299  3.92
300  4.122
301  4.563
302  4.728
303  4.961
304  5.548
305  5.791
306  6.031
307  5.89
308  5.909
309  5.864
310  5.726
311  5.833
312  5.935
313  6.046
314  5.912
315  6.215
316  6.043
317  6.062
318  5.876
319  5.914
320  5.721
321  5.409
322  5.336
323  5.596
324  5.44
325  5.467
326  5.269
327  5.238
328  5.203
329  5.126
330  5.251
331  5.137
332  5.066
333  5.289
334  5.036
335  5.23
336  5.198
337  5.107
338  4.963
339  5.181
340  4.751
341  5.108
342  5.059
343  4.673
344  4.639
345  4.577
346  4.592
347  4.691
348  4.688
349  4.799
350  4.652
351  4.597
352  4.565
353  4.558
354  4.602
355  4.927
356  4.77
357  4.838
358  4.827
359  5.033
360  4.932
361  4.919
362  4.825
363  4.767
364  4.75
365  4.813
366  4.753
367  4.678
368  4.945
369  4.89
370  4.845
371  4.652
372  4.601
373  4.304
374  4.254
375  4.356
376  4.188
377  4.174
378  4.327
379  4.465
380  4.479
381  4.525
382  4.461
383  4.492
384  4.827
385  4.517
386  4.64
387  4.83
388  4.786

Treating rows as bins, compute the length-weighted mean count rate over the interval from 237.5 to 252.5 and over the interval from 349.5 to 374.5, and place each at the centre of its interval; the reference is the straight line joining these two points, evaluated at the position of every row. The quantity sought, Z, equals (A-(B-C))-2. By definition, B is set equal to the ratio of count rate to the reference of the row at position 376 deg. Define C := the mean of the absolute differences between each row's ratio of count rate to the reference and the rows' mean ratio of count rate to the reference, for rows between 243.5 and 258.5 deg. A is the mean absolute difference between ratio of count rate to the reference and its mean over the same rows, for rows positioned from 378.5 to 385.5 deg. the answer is -2.86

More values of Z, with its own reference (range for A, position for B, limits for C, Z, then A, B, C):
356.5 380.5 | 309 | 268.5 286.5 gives -3.09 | 0.04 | 1.19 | 0.06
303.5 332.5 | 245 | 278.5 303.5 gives -2.78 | 0.06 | 0.99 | 0.16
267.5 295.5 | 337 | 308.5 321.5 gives -2.86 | 0.17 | 1.06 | 0.03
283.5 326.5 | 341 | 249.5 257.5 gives -2.79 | 0.26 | 1.06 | 0.01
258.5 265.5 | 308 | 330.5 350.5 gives -3.14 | 0.02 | 1.20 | 0.04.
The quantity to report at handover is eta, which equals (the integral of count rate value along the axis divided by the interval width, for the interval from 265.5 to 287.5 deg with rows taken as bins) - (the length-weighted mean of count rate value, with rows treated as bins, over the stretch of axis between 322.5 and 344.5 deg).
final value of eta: -0.7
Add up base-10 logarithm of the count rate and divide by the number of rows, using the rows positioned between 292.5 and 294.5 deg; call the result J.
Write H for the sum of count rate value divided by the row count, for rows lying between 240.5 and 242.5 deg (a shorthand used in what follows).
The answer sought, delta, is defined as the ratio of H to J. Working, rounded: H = 5.1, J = 0.377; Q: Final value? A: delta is 13.5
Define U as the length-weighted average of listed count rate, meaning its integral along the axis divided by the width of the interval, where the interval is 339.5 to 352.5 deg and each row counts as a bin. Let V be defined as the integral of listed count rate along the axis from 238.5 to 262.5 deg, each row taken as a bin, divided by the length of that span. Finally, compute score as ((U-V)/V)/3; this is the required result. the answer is -0.028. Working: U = 4.7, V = 5.2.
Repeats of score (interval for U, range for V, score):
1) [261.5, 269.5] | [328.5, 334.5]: -0.016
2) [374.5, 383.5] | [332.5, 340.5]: -0.046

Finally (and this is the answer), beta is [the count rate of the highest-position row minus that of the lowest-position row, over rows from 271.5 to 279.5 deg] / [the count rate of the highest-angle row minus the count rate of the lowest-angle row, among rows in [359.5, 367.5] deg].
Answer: -0.5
